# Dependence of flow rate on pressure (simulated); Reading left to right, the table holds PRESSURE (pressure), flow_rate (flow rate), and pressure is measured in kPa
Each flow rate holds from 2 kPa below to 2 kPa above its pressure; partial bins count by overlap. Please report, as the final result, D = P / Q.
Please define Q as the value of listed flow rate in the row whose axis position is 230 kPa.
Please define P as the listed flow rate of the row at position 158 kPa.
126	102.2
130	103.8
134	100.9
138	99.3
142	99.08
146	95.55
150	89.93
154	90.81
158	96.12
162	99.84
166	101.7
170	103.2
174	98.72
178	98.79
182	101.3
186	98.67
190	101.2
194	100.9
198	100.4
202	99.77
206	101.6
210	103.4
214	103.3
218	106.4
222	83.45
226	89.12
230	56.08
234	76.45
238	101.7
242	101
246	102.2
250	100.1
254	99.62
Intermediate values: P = 96.12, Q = 56.08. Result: 1.71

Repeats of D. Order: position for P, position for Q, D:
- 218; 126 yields 1.04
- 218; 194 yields 1.05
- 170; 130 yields 0.99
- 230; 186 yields 0.57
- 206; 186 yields 1.03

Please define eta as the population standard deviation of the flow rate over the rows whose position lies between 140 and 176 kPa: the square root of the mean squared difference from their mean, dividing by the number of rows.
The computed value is 4.3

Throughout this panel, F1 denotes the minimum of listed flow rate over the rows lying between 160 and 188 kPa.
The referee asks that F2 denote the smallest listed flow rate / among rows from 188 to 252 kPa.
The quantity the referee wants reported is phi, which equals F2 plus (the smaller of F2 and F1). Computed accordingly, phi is 112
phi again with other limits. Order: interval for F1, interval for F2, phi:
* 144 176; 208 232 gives 112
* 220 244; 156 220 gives 152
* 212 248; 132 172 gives 146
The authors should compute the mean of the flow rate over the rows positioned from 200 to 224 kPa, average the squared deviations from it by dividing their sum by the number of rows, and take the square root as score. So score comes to 8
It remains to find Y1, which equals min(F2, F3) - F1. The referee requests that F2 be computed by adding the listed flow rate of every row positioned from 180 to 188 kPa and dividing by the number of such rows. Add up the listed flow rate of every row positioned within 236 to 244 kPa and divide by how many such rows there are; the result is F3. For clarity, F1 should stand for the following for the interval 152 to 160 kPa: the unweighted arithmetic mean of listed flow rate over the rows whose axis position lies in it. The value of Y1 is 7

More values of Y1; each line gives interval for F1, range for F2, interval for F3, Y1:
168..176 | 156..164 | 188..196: -3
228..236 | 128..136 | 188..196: 35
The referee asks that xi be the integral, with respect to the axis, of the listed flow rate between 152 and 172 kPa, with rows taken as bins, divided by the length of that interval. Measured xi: 98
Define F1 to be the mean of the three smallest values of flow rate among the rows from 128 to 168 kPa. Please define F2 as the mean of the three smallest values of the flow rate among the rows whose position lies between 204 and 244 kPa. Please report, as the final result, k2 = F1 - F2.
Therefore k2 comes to 20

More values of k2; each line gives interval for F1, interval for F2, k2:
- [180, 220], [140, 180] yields 8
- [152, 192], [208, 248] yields 23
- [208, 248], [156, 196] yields -26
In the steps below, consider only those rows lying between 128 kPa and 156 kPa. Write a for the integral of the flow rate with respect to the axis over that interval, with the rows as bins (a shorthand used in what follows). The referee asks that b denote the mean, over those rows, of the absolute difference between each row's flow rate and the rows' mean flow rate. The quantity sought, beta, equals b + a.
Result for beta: 2722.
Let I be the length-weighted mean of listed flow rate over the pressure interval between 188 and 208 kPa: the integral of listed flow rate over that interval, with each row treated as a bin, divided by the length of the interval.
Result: 100.8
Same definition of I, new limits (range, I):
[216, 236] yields 82.3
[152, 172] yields 98.3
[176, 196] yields 100.2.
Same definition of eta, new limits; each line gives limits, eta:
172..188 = 1.1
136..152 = 3.8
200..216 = 1.5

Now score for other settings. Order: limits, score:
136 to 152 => 4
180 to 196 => 1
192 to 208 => 1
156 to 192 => 2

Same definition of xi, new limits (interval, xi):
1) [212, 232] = 88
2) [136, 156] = 95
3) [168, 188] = 100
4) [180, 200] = 100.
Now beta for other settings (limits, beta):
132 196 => 6307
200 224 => 2397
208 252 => 4105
